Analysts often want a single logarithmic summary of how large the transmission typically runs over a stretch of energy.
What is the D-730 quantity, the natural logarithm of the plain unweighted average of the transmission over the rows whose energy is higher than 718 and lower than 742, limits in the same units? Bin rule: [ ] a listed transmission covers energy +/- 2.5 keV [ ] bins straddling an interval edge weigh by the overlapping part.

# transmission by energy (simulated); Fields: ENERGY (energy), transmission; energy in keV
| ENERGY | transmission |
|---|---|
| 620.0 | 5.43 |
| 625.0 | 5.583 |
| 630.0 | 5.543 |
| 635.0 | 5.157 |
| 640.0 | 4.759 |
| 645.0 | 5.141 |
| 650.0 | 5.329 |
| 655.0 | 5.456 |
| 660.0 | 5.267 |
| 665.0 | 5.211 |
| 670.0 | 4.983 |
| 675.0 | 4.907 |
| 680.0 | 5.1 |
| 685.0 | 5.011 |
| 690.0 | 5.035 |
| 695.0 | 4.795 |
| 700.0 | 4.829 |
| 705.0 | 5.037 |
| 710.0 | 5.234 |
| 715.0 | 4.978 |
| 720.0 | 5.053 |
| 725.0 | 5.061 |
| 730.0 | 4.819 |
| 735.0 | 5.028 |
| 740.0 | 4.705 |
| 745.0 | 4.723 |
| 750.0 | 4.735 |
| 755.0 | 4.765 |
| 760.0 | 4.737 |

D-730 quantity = 1.60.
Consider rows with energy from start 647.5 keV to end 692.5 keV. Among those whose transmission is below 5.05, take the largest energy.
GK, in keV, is 690.0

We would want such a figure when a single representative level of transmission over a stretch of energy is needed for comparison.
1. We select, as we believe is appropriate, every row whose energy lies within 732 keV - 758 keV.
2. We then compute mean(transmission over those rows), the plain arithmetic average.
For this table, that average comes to 4.79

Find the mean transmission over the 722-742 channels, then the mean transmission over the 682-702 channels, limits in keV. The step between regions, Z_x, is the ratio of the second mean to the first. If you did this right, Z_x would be 1.00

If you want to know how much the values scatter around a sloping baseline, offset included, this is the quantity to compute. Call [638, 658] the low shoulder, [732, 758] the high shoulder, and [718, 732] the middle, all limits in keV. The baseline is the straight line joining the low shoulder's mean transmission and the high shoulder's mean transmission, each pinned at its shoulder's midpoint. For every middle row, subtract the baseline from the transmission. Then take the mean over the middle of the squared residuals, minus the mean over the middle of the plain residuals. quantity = -0.09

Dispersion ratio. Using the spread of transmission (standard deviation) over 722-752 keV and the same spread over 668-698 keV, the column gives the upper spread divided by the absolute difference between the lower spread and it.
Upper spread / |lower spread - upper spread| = 3.0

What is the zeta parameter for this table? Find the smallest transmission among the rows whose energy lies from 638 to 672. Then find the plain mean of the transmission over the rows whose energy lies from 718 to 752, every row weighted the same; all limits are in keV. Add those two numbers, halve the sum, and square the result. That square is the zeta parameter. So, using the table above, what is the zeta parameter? 23.2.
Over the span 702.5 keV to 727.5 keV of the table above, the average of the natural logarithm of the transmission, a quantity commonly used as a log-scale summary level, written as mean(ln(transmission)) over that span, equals 1.62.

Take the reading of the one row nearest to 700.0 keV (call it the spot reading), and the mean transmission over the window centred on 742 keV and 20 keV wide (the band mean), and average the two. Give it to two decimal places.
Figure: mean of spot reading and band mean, 4.81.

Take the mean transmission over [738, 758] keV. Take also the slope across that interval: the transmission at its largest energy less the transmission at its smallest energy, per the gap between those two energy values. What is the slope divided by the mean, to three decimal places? 0.001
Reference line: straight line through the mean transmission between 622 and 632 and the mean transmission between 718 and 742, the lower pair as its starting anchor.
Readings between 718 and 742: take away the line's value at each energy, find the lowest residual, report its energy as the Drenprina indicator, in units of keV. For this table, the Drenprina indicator 740.0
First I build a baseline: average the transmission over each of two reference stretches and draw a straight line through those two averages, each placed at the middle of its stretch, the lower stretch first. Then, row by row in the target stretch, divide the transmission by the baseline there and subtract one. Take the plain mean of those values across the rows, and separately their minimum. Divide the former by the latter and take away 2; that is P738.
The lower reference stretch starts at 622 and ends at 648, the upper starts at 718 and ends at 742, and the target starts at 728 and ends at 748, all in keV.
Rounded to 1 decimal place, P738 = -1.5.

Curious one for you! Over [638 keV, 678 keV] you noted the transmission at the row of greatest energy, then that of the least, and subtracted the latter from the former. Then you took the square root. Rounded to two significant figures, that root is 0.38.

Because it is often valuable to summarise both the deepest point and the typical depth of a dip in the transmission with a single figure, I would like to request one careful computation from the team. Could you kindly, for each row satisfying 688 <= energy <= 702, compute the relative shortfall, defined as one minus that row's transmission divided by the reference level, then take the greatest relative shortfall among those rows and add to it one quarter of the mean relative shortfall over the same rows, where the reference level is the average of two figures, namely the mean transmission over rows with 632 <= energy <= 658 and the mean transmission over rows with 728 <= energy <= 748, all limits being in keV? 0.05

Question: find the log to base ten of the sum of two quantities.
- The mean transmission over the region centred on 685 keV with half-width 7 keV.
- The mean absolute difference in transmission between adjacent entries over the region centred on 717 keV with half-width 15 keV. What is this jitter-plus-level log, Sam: 0.716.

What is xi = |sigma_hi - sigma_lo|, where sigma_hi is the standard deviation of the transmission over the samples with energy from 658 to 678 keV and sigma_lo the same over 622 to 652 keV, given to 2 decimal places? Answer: 0.13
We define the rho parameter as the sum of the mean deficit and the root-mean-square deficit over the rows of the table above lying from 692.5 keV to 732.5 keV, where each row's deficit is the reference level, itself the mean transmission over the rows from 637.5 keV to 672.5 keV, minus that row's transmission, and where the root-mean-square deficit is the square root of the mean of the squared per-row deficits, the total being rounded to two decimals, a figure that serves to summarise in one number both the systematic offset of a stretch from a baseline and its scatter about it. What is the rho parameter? 0.42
